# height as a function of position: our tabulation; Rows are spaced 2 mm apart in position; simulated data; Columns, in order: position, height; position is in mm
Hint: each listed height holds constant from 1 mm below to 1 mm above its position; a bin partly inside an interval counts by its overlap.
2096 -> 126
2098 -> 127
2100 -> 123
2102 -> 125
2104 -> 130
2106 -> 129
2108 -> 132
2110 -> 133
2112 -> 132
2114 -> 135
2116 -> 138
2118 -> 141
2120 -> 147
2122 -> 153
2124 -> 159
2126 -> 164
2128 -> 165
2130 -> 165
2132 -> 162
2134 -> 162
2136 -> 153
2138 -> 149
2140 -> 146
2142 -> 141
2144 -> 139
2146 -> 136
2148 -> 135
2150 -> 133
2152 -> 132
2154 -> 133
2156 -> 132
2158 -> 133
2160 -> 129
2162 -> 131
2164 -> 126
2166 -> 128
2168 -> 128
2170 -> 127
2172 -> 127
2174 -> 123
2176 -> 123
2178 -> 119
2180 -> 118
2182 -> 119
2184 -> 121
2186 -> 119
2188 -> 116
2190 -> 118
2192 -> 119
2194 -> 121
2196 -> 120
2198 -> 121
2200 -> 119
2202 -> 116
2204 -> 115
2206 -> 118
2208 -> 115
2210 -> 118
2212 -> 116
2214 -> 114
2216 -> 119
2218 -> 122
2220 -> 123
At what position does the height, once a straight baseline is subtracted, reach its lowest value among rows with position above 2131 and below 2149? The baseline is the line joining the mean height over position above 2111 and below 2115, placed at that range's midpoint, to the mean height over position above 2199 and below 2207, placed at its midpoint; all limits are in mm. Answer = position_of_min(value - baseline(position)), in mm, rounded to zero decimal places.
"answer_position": 2148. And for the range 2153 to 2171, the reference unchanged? 2164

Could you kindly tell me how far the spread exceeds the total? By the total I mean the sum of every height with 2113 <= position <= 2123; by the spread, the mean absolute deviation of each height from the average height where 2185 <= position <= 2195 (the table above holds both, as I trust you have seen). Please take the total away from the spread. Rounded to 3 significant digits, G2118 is -713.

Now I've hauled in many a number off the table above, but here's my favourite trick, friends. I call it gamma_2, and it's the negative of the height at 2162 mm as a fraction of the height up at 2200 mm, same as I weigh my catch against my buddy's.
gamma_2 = -1.10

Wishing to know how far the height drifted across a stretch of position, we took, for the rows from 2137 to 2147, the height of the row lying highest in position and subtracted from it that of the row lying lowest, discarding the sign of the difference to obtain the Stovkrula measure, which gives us 13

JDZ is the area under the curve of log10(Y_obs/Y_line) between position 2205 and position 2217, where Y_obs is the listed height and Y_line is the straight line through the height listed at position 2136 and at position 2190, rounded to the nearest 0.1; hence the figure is 0.6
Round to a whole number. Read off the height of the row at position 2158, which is 133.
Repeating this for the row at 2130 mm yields 165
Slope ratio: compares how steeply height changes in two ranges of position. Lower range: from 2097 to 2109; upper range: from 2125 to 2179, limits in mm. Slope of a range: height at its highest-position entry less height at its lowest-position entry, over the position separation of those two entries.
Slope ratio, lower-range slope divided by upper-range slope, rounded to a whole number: -1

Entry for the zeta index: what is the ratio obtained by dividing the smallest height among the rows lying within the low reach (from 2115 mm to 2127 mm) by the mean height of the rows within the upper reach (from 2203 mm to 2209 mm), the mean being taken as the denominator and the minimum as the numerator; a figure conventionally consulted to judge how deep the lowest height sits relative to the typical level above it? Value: 1.19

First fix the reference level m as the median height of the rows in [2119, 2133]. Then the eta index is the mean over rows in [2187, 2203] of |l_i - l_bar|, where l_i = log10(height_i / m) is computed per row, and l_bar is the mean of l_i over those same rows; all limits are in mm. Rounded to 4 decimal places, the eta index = 0.0057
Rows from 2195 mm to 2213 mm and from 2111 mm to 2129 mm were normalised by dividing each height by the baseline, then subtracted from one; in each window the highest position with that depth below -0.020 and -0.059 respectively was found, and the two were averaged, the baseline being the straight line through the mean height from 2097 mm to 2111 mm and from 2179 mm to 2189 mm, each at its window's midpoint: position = 2169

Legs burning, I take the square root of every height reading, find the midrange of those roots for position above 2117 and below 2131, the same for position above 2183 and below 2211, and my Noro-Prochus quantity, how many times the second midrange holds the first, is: 0.88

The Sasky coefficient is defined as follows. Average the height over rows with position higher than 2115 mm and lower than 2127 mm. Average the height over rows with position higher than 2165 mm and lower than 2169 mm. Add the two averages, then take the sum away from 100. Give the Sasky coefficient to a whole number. -178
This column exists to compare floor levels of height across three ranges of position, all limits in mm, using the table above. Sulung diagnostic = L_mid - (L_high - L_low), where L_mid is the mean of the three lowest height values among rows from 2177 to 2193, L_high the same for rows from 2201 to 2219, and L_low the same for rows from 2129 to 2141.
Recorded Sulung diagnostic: 152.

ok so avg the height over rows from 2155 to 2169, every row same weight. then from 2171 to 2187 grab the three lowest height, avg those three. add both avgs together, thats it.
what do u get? 248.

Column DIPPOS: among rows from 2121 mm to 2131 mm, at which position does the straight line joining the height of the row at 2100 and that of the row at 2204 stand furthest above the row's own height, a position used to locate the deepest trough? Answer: 2122 mm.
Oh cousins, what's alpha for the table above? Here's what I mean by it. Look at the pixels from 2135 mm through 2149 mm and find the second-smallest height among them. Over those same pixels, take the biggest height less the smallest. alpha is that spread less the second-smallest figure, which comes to -118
